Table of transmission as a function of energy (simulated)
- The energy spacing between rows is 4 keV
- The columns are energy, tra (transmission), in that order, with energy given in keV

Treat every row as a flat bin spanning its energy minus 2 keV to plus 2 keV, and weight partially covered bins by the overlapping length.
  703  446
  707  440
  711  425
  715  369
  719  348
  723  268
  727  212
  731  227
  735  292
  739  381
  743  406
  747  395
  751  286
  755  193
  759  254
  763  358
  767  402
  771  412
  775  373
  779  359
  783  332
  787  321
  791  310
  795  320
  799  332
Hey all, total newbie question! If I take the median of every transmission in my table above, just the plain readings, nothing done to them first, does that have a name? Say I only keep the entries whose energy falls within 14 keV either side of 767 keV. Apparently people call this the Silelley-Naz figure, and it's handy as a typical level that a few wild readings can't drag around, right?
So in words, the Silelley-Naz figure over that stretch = 359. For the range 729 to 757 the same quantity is 292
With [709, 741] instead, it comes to 320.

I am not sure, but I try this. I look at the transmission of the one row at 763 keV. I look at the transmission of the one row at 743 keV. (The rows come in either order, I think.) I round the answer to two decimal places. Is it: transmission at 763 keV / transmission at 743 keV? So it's 0.88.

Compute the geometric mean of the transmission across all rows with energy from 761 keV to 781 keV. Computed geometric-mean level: 380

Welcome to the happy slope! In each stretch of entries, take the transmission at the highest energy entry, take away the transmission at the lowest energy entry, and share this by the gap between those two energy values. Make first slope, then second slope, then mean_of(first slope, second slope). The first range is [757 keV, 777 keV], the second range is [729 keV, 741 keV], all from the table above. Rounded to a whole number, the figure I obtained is 13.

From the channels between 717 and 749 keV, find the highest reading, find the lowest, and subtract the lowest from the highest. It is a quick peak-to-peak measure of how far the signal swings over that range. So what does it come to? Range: 194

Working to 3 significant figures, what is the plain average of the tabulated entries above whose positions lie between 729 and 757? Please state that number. 311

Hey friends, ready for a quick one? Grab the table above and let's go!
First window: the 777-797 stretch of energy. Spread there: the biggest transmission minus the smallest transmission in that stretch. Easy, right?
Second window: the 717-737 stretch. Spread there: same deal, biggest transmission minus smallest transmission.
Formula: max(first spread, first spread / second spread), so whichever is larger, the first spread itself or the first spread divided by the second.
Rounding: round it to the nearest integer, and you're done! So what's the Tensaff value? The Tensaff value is 49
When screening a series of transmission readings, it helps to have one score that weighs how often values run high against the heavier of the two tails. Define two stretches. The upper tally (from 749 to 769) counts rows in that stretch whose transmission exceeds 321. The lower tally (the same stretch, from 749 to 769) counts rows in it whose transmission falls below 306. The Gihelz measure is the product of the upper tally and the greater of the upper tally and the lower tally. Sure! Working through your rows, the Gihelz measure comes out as 6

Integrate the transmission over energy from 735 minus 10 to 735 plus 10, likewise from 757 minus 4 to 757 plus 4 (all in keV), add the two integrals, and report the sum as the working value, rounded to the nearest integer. 7860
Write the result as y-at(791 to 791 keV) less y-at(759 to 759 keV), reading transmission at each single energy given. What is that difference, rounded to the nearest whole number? 56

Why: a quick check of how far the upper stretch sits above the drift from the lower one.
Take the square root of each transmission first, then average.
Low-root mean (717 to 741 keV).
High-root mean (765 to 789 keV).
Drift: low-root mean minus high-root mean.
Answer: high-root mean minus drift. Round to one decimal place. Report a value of 21.4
